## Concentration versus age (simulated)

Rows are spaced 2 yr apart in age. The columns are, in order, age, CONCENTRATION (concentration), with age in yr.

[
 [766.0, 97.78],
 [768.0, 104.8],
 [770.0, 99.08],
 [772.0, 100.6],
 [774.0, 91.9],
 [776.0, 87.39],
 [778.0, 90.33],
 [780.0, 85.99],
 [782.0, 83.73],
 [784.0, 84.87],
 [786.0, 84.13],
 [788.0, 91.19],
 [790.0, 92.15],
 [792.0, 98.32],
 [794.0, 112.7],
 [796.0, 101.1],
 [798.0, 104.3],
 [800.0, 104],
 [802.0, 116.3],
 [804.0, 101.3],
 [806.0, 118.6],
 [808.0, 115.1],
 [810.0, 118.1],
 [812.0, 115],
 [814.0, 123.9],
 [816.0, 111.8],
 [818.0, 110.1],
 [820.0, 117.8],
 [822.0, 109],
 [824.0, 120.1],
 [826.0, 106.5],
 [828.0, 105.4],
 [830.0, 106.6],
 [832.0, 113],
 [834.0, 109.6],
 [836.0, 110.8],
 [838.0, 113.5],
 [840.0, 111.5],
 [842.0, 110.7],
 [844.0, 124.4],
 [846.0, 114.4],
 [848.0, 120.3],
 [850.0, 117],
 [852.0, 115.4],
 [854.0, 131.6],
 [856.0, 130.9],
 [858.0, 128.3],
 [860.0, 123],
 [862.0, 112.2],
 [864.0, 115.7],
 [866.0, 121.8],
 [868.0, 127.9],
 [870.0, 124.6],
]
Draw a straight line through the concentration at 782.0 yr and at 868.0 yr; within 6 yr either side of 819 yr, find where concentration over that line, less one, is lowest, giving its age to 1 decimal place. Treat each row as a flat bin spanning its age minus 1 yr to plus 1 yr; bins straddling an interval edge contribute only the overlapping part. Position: 822.0 yr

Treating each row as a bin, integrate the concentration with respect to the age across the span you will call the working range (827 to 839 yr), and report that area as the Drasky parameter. 1318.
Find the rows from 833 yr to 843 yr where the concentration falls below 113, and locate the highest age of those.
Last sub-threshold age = 842.0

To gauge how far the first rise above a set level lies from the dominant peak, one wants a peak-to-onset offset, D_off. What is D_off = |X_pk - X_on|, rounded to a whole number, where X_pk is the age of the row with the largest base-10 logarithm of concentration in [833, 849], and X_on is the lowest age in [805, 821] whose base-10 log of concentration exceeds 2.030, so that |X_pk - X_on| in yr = 38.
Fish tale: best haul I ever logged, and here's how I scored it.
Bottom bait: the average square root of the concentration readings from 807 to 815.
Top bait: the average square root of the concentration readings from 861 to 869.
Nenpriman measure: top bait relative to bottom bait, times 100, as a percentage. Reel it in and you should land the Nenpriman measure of 101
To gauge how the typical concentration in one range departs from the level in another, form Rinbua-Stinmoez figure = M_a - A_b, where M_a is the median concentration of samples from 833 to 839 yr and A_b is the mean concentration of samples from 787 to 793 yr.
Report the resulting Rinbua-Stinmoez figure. 17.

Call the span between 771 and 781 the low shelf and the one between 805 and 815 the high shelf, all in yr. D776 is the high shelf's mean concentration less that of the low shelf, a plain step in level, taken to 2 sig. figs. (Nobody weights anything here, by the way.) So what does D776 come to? 27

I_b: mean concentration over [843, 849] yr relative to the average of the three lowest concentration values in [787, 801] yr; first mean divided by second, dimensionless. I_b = 1.27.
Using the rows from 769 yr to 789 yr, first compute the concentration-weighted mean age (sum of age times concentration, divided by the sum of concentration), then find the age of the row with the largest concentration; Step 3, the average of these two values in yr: 775.4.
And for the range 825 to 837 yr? 831.5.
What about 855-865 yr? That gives 857.9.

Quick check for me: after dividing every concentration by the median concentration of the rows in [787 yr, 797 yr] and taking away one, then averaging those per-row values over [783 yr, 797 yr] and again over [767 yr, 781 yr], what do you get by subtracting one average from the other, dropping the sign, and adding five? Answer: 5.01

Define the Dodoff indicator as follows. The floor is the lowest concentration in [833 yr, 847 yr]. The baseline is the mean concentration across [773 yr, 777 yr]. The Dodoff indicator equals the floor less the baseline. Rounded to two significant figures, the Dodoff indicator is 20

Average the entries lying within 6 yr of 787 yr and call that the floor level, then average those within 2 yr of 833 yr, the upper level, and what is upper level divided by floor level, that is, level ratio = 1.2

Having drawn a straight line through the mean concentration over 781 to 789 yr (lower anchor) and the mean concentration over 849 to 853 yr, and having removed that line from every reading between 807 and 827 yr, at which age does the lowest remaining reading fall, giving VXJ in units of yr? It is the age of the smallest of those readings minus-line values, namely 826.0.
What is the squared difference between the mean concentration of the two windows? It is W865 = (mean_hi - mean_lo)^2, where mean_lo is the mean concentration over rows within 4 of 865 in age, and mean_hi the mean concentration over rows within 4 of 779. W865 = 1059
